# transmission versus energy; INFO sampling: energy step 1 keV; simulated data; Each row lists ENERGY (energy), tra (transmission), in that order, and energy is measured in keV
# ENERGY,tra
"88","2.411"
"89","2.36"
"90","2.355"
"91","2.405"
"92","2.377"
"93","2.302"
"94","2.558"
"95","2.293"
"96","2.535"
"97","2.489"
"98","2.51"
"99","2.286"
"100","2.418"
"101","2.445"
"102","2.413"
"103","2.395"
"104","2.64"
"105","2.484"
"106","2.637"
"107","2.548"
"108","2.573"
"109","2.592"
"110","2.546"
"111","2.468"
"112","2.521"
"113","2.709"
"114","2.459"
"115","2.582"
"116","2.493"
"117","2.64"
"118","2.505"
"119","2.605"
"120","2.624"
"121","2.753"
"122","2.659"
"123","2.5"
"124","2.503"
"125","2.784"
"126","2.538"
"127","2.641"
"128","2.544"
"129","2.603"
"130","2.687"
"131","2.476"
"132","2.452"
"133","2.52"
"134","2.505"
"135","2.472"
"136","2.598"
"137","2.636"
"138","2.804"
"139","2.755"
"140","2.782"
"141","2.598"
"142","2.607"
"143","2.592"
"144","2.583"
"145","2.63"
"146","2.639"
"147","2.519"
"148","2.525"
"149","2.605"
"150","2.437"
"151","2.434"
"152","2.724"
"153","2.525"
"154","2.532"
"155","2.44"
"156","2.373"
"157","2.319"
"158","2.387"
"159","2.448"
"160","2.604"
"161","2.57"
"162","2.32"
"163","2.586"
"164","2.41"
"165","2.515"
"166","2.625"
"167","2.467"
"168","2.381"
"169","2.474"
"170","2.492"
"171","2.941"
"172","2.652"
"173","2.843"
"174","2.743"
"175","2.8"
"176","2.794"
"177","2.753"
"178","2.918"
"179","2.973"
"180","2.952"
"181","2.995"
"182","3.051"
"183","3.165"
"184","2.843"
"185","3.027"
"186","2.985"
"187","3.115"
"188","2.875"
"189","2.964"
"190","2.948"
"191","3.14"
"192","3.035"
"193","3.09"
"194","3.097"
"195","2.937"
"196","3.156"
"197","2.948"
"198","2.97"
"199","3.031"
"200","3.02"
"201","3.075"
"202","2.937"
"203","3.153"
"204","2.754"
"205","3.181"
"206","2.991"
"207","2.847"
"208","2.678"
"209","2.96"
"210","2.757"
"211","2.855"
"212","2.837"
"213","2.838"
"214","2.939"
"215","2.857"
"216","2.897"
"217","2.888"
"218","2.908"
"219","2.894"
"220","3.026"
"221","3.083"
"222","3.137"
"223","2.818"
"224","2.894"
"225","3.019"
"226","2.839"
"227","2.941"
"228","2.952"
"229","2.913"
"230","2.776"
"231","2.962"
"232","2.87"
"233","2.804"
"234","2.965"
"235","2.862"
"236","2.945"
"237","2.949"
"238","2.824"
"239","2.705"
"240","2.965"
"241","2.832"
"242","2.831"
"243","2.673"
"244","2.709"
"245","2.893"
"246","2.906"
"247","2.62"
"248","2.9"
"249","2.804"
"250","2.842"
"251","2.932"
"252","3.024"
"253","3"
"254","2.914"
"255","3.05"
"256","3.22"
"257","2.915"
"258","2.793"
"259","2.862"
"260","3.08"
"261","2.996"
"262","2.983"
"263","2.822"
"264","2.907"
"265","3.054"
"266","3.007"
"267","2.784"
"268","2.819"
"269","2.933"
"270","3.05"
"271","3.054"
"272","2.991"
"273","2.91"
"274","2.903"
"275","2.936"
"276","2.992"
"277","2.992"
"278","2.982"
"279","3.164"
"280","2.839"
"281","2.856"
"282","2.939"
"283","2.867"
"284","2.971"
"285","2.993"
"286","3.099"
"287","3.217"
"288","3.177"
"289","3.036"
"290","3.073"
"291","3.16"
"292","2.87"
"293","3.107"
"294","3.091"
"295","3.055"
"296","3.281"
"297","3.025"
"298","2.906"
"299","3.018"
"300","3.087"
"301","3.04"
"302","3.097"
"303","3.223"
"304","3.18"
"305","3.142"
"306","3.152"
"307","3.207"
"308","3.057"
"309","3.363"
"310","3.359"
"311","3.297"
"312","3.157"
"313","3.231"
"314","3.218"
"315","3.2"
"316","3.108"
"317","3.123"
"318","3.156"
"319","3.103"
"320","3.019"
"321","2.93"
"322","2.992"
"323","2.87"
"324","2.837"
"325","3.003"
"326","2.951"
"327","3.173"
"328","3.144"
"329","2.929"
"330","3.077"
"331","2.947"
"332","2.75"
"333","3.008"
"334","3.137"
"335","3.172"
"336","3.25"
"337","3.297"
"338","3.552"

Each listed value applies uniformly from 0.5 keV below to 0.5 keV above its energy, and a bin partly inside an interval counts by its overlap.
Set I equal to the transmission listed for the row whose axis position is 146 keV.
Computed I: 2.639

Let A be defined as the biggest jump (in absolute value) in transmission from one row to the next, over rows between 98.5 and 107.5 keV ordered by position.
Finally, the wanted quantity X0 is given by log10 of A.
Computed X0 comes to -0.6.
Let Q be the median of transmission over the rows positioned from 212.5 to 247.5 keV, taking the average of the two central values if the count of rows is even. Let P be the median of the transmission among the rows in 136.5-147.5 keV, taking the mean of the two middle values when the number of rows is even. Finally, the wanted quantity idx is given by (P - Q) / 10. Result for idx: -0.03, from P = 2.63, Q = 2.89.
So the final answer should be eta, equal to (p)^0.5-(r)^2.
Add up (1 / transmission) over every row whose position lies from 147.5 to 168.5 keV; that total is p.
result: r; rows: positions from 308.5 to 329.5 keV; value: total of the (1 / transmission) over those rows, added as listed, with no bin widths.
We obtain -43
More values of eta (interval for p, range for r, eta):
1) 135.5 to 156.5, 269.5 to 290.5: -46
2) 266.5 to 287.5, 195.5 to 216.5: -49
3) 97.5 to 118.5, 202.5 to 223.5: -49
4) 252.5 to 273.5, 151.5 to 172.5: -68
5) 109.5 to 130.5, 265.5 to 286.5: -48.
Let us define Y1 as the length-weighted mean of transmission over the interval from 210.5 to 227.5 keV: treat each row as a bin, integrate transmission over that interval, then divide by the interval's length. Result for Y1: 2.92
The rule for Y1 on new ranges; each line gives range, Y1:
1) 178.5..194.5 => 3.02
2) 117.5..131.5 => 2.60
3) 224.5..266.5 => 2.90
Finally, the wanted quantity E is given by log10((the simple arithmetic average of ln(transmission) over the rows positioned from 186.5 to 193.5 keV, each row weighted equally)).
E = 0.04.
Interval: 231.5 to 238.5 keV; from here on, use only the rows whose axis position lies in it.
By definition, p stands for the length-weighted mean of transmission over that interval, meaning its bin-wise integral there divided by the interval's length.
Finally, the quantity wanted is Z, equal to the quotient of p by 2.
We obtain 1.44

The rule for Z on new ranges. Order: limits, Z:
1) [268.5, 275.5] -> 1.48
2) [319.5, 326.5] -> 1.47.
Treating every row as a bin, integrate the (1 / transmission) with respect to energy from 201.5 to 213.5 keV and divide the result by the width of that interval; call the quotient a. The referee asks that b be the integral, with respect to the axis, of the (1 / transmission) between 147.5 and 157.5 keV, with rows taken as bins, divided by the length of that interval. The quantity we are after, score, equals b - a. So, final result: 0.056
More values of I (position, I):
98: 2.51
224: 2.894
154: 2.532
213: 2.838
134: 2.505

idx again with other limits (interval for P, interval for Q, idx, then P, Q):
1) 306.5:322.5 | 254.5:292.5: 0.02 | 3.16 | 2.99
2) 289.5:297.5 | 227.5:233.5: 0.02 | 3.08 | 2.89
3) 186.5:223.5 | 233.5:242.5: 0.01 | 2.95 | 2.86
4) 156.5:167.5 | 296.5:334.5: -0.06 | 2.47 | 3.10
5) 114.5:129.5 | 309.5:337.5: -0.05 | 2.60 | 3.12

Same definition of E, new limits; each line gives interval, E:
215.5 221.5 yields 0.03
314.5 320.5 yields 0.06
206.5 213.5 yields 0.02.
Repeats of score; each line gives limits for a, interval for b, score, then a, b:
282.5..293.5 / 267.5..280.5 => 0.009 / 0.328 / 0.337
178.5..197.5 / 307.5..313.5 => -0.023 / 0.332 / 0.309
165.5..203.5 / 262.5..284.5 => -0.006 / 0.346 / 0.340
